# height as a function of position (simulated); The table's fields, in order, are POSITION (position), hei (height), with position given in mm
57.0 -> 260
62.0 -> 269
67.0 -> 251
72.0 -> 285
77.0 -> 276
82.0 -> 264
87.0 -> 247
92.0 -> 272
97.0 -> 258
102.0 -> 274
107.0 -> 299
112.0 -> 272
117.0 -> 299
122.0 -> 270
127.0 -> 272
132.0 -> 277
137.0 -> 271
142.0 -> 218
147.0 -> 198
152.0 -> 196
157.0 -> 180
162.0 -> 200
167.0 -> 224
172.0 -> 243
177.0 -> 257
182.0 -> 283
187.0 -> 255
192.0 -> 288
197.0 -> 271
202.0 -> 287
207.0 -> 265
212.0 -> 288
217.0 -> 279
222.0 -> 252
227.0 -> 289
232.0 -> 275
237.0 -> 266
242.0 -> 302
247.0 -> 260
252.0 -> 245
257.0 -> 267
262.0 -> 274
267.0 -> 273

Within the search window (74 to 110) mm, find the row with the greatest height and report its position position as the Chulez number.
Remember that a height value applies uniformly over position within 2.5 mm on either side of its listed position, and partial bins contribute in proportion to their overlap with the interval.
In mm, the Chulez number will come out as 107.0 mm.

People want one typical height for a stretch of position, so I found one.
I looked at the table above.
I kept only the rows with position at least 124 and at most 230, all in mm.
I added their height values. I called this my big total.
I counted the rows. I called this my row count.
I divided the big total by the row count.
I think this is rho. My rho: 252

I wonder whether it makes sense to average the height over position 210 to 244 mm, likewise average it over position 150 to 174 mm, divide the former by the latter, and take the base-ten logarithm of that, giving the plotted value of 0.13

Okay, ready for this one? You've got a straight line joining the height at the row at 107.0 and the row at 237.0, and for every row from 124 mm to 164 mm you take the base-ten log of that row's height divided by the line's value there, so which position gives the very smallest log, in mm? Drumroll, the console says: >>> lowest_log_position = 157.0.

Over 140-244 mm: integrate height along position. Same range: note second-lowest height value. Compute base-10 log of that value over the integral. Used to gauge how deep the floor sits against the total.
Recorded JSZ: -2.13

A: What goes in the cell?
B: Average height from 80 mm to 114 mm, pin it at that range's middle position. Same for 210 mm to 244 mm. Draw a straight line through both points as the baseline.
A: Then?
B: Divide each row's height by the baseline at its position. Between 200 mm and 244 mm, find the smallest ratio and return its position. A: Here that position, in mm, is 222.0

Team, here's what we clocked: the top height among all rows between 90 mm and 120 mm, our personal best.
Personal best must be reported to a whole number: 299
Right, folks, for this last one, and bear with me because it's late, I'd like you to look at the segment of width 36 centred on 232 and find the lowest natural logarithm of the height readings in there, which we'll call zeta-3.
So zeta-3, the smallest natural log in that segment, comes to 5.53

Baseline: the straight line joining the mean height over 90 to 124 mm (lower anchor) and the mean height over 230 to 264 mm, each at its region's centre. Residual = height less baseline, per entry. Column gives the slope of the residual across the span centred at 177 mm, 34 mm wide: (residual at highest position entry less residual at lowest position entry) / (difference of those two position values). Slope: 3.0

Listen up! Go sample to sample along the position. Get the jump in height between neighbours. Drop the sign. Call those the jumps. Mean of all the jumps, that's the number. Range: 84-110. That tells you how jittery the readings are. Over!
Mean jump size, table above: 20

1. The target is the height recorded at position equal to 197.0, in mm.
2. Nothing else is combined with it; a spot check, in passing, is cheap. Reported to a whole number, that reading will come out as 271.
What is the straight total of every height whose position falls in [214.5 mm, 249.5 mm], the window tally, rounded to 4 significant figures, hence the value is 1923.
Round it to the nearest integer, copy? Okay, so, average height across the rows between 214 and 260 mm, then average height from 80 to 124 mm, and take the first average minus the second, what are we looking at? -2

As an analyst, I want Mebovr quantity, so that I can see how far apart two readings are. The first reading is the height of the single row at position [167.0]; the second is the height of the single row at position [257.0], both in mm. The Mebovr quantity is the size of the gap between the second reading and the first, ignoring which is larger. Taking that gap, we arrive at 43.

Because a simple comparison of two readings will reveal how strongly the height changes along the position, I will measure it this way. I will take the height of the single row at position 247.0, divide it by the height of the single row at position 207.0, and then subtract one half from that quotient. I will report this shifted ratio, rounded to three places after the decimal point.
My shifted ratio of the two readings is 0.481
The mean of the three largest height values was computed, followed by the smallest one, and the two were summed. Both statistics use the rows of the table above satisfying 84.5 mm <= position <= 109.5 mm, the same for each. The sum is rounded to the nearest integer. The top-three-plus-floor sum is 529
